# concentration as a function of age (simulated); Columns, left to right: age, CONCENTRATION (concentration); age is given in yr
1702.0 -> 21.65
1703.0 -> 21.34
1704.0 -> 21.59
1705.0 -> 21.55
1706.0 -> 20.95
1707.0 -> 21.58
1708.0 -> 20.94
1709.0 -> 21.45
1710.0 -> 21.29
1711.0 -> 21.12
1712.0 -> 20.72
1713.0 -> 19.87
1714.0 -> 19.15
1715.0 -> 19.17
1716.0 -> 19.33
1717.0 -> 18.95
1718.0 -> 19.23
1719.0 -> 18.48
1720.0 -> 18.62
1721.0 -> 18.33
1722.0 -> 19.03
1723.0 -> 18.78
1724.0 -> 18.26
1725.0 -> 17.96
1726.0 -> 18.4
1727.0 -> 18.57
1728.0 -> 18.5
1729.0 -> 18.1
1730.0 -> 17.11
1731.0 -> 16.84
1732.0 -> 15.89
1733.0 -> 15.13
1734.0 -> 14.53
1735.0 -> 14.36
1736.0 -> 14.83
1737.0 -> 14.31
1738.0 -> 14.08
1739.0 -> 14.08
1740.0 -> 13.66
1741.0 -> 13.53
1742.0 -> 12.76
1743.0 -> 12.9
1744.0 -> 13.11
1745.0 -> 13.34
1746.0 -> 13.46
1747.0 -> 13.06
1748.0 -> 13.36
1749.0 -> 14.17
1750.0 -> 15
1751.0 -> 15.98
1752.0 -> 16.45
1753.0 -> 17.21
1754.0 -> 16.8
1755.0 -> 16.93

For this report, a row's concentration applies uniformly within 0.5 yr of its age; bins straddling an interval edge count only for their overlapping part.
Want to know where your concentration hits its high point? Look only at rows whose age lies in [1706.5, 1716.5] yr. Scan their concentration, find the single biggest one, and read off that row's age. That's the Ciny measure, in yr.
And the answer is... 1707.0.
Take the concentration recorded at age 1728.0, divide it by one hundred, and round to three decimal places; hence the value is 0.185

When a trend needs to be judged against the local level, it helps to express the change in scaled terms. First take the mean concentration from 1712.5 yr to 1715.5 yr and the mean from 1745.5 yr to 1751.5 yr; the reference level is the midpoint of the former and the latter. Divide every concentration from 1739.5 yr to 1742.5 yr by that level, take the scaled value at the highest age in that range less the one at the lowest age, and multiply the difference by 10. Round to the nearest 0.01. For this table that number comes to -0.54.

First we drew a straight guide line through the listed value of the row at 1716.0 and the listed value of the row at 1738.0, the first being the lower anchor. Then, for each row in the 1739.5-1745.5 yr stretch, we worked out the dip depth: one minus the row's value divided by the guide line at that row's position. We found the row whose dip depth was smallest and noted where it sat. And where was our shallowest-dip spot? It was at 1745.0 yr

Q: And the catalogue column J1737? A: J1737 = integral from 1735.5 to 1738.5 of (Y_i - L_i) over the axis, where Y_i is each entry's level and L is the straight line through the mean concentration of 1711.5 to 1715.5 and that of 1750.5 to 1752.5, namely -9.4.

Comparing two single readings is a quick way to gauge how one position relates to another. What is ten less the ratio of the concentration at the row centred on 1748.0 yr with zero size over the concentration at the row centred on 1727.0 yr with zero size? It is 9.28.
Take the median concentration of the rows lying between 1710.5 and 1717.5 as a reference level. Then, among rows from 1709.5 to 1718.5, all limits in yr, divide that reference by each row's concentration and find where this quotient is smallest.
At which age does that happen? 1710.0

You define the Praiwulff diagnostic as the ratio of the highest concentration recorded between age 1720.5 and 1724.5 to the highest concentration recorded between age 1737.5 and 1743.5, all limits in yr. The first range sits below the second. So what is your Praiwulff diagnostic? 1.4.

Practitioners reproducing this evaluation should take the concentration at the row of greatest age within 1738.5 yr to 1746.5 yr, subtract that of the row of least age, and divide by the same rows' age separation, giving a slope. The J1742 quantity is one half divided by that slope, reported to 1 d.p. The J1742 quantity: -5.6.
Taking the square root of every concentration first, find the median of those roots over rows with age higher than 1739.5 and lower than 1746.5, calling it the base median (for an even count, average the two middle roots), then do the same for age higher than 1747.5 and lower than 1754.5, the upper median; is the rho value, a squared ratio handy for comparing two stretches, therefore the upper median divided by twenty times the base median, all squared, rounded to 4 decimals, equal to 0.0030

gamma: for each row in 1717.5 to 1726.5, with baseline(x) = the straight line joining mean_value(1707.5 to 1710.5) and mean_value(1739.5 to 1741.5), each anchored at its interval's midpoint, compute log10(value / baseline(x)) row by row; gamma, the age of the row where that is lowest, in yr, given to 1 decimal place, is 1719.0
